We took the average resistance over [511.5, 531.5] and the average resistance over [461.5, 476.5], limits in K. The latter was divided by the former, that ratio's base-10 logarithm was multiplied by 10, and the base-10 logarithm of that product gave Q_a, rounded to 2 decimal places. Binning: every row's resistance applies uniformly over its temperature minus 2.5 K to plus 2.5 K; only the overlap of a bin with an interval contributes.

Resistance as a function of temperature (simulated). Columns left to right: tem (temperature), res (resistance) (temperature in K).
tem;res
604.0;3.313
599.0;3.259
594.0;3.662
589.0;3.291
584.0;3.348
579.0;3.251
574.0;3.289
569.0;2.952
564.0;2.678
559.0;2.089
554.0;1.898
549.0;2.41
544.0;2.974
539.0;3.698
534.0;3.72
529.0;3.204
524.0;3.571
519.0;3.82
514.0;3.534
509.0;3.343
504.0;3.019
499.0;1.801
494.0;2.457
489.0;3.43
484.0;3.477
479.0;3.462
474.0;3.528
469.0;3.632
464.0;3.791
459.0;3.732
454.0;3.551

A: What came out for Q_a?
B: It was -0.85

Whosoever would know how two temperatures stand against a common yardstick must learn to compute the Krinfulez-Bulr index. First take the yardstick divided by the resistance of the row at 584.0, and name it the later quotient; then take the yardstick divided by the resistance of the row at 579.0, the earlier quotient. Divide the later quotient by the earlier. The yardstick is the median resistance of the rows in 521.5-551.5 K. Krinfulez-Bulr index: 0.97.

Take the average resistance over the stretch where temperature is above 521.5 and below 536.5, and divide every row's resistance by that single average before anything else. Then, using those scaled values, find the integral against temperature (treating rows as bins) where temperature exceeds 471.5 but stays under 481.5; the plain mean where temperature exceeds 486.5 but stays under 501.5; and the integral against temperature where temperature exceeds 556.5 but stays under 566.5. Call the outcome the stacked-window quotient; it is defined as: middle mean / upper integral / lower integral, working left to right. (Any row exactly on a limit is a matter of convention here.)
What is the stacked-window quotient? 0.0108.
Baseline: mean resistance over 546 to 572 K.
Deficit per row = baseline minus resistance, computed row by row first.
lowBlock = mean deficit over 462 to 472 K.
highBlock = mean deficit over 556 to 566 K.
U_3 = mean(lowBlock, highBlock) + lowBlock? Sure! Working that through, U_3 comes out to -1.9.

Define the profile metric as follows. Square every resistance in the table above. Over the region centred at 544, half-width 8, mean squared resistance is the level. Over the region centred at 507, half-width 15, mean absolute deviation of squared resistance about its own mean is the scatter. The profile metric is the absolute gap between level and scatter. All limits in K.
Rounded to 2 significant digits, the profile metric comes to 6.1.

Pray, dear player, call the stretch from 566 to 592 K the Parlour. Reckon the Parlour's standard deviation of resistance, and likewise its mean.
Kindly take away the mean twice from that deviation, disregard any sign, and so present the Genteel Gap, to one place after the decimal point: 6.3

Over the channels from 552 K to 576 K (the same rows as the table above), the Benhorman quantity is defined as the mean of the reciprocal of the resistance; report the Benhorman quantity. 0.404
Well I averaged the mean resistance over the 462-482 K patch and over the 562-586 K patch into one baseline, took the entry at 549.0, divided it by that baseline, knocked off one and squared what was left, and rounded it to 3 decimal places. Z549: 0.079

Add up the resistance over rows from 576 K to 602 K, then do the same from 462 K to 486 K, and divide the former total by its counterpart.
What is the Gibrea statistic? 0.94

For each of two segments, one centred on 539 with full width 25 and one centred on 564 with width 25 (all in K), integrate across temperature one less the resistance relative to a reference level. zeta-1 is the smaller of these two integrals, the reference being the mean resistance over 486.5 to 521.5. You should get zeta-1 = -1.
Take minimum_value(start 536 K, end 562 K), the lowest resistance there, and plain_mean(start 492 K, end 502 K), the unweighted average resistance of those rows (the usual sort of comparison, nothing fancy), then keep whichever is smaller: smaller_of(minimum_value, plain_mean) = 1.9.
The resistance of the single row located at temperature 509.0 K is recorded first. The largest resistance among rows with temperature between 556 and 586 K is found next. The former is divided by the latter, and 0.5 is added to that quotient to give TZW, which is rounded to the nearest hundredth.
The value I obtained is 1.50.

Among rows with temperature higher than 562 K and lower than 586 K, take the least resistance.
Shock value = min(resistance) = 2.678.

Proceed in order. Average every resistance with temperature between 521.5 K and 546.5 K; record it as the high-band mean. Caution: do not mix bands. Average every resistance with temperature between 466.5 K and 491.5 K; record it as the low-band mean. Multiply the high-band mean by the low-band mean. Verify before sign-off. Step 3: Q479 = 12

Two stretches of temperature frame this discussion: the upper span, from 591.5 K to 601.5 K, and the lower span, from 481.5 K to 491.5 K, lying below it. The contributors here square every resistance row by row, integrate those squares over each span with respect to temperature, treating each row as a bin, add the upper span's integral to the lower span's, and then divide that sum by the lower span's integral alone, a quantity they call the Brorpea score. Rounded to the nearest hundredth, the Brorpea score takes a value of 2.01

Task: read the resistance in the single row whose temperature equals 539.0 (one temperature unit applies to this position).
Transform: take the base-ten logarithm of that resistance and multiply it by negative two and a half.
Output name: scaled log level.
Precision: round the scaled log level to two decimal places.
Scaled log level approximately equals -1.42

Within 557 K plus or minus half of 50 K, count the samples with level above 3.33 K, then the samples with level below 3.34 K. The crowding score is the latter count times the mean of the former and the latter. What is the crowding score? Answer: 40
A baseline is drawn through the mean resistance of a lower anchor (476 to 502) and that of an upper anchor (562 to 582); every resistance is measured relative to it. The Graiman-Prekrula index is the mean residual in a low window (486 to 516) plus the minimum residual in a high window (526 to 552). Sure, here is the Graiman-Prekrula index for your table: -0.6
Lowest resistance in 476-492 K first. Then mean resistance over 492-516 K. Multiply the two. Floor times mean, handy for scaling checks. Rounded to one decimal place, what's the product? 9.7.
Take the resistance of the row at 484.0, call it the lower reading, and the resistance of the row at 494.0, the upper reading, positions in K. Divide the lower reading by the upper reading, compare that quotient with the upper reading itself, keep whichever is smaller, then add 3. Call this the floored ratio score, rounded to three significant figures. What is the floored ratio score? 4.42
